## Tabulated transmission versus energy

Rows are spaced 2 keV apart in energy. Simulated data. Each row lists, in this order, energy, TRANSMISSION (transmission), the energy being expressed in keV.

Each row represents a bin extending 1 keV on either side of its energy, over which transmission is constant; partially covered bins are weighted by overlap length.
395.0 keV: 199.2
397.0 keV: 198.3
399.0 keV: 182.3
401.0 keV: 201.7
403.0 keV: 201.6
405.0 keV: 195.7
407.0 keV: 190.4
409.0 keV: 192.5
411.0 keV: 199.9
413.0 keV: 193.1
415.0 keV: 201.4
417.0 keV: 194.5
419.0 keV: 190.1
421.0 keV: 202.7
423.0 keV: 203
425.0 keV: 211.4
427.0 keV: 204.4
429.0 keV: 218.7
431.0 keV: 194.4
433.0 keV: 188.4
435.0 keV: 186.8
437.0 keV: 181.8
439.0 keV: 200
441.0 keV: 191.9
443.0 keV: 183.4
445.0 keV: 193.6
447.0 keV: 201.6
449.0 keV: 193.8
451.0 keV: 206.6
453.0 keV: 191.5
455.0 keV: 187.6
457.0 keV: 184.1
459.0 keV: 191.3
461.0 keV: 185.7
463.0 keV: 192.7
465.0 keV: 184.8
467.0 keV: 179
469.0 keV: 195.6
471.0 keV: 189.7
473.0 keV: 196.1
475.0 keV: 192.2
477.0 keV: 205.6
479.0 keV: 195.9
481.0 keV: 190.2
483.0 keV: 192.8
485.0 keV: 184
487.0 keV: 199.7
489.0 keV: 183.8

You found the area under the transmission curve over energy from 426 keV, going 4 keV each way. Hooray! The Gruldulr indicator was 1675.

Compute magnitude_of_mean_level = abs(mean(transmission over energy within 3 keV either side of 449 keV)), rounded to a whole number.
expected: 201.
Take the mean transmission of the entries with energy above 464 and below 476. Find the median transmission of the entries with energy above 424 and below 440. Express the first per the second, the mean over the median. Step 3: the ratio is 0.96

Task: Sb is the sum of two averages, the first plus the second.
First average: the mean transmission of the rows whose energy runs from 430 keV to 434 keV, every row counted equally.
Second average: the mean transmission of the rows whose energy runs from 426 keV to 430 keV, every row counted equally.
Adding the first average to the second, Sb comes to 403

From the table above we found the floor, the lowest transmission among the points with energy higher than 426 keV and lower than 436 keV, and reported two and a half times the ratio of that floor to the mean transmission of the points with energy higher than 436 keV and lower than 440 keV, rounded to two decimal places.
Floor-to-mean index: 2.45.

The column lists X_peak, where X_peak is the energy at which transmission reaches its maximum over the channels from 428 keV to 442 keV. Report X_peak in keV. 429.0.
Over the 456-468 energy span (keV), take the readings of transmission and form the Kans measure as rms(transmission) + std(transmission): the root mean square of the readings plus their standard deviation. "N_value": 191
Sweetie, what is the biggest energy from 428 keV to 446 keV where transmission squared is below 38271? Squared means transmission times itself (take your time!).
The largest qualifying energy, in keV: 445.0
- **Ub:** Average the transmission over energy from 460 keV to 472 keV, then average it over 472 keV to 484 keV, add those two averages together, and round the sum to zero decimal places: 383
